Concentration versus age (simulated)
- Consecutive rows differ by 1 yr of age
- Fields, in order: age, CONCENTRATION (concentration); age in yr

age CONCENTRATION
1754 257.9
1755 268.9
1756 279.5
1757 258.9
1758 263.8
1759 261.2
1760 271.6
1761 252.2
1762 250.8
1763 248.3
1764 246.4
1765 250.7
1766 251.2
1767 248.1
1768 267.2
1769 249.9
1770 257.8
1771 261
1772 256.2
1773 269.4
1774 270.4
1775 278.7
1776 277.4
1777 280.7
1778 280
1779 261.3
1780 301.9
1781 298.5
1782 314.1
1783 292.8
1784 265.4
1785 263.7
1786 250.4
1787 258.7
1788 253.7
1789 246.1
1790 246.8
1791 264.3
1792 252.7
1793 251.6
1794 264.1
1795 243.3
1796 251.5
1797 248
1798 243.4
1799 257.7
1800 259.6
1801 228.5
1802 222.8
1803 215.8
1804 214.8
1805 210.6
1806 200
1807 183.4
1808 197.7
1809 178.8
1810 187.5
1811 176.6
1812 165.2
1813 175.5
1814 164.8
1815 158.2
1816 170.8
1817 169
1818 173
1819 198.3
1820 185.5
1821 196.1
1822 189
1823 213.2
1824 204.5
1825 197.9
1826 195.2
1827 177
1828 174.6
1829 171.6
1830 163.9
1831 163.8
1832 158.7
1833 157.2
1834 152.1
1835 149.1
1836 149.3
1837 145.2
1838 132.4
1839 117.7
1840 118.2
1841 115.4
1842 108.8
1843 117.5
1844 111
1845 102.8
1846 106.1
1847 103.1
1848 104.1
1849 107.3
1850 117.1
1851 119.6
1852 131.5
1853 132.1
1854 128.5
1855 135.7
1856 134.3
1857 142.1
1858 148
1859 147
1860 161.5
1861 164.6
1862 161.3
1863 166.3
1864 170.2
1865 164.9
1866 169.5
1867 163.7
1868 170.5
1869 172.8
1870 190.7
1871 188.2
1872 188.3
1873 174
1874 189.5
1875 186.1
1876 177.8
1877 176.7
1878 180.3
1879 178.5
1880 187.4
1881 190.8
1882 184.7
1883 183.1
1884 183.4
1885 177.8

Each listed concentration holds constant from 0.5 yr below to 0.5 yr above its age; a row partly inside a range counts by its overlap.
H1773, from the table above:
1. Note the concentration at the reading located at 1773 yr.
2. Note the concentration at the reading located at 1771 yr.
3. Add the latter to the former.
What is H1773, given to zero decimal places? 530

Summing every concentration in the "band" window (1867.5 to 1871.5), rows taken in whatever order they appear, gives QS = 722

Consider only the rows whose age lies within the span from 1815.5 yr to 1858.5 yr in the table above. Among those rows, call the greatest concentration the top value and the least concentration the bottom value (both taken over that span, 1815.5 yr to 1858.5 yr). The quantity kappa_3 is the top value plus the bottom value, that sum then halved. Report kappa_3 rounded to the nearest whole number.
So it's 158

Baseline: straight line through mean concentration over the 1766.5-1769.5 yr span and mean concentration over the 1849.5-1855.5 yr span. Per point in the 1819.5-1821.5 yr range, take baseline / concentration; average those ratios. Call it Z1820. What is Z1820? 0.92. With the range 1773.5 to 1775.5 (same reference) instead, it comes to 0.89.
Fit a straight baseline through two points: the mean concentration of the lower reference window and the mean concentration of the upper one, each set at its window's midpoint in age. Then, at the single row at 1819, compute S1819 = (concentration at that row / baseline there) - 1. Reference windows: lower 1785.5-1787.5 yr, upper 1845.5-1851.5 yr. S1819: 0.111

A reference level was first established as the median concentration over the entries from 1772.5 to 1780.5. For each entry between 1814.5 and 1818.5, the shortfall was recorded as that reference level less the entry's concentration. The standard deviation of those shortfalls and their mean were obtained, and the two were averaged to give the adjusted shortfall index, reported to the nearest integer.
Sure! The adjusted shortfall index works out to 58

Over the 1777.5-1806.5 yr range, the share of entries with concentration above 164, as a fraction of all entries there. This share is 1.00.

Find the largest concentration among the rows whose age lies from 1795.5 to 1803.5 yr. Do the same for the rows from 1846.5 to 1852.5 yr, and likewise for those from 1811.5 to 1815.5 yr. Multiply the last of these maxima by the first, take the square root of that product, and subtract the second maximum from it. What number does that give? 82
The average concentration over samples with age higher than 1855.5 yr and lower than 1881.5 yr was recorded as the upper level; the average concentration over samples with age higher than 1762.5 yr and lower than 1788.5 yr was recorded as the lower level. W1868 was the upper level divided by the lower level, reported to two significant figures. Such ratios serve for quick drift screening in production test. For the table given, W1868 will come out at 0.64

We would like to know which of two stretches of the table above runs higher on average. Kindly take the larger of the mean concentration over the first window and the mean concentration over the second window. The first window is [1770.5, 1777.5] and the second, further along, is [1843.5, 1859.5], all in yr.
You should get 271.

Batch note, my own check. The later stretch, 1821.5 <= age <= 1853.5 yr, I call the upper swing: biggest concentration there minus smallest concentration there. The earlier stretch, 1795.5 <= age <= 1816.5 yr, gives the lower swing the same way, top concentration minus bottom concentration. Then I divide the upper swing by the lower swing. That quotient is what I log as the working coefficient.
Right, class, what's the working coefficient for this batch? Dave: 1.1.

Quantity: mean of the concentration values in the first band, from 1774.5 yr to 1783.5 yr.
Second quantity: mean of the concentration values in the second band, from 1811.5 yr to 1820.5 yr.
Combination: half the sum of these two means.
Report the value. 230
